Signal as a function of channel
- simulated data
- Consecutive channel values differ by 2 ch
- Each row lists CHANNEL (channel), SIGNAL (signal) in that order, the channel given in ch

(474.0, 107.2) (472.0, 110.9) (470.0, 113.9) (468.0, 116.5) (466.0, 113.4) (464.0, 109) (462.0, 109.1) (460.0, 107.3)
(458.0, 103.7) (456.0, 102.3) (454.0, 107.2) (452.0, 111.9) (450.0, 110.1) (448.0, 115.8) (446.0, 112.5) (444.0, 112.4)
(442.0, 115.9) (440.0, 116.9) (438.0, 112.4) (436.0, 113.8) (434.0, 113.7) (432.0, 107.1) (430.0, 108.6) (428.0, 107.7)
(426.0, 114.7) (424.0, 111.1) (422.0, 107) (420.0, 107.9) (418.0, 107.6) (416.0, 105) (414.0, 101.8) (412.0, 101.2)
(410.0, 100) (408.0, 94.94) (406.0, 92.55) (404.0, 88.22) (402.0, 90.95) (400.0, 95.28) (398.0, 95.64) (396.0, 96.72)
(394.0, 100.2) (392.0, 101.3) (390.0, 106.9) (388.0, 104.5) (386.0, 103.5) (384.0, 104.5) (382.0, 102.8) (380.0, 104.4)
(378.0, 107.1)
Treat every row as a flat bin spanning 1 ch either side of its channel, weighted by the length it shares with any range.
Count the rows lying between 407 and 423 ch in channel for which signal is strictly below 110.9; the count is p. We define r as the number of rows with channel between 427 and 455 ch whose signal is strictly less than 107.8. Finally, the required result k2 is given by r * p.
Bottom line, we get 24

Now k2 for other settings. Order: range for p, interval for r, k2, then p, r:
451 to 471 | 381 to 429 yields 126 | 6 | 21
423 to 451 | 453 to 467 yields 16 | 4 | 4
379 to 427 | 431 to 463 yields 110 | 22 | 5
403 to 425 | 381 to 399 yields 90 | 10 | 9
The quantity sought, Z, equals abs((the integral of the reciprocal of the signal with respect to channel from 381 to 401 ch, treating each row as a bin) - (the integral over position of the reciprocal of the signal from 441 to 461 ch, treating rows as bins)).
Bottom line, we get 0.016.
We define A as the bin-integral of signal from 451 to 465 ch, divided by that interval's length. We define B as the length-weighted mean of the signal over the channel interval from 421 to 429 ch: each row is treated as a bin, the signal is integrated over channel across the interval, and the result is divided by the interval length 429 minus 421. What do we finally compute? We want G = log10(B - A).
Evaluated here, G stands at 0.5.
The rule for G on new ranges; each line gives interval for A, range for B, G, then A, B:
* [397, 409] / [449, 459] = 1.1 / 93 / 107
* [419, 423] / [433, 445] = 0.8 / 107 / 114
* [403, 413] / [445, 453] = 1.2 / 95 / 113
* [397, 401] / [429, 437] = 1.2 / 95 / 111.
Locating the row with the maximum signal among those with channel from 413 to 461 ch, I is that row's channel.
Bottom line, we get 440.0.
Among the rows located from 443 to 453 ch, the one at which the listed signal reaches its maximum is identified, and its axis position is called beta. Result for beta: 448.0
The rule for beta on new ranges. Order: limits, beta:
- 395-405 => 396.0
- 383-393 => 390.0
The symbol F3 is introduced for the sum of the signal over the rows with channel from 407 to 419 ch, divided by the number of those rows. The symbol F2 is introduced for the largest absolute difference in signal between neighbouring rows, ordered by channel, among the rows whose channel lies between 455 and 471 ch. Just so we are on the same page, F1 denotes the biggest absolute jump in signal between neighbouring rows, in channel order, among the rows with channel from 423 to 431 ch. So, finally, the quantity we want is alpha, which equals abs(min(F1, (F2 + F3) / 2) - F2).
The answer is 2.6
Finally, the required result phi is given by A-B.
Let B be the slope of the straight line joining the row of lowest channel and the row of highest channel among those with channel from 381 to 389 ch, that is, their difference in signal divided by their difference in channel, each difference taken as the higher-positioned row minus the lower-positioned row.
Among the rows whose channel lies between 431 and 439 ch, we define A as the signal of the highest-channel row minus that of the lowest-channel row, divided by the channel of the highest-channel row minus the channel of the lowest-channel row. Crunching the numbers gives 0.6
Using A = 0.9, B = 0.28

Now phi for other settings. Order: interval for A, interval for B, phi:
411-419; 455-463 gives -0.1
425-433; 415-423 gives -1.6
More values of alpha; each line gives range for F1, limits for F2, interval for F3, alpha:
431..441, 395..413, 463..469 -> 1.5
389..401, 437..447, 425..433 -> 1.1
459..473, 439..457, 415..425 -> 1.3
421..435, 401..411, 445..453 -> 1.9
